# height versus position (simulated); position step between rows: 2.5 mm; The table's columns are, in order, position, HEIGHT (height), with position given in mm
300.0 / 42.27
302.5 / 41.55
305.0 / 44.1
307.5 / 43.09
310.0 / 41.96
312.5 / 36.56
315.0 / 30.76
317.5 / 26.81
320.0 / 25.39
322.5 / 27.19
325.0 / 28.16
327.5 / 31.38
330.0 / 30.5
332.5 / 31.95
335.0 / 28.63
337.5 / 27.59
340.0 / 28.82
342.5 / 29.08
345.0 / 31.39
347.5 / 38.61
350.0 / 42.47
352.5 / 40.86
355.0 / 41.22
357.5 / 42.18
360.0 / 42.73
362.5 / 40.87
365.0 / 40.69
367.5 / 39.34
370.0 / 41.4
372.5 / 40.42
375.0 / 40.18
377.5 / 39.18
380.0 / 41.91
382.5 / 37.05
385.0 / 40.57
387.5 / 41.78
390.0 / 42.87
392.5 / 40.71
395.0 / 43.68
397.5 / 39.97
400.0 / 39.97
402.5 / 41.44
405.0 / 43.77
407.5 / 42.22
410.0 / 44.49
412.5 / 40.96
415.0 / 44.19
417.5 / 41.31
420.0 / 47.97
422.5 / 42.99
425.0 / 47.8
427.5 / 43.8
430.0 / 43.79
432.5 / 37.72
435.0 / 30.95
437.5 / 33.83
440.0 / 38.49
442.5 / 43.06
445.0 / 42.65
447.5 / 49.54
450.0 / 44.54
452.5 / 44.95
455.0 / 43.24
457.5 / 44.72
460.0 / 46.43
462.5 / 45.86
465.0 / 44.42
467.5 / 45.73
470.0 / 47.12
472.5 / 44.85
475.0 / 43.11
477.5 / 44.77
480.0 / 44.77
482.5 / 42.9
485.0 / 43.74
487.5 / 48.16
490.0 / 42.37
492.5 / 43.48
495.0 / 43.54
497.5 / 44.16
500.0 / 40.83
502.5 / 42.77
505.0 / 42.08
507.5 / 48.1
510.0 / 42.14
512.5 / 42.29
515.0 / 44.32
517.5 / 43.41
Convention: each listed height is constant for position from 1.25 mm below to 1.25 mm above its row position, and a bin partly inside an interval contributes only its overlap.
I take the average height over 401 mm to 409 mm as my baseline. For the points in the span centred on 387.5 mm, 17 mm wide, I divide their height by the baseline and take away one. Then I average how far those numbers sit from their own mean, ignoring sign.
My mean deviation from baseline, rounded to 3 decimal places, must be 0.036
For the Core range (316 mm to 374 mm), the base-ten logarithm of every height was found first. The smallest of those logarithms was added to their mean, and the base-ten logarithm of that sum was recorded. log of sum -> 0.468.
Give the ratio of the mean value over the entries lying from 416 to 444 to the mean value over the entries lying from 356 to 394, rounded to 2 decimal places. 1.01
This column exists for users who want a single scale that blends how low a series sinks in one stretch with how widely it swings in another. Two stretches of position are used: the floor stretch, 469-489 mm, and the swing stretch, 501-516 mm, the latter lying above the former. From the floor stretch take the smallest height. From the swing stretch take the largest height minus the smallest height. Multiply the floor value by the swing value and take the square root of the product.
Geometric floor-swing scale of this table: 16.1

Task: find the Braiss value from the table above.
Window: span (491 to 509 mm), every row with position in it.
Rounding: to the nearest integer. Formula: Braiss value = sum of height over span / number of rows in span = 44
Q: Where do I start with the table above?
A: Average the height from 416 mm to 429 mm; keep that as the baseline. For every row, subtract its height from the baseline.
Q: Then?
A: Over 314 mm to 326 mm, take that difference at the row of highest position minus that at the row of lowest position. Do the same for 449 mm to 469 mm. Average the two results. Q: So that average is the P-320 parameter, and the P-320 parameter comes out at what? 1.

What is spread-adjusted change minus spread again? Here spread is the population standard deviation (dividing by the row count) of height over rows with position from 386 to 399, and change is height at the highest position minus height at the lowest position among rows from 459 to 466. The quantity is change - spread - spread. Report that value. -4.7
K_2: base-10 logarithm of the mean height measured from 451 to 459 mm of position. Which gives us 1.65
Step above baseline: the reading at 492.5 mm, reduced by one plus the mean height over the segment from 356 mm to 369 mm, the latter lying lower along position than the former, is 1.3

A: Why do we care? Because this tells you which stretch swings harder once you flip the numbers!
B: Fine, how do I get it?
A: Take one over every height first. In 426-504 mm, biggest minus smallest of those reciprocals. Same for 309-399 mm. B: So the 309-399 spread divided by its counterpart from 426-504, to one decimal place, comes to 1.4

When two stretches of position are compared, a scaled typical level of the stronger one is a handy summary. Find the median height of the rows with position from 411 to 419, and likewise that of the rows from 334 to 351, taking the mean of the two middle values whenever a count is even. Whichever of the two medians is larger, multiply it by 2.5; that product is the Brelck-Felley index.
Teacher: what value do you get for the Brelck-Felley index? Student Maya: 103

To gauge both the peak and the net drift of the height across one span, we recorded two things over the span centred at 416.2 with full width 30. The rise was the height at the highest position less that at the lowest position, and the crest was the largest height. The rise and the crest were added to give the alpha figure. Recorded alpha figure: 50.3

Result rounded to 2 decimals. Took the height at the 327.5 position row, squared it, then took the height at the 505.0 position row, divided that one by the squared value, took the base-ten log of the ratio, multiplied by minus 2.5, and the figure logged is 3.42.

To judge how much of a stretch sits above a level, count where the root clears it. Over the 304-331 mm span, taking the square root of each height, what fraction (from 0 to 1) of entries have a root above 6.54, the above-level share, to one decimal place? 0.2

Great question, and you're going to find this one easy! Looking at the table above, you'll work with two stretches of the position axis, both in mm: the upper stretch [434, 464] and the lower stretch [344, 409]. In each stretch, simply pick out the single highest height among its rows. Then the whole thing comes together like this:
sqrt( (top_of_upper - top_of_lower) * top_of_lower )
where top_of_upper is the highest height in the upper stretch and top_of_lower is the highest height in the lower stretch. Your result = 15.9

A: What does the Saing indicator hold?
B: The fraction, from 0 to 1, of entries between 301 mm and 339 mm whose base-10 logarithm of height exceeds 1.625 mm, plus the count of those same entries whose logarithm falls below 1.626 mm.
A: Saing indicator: 13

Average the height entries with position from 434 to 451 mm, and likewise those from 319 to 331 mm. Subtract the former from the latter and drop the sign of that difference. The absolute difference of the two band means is 12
